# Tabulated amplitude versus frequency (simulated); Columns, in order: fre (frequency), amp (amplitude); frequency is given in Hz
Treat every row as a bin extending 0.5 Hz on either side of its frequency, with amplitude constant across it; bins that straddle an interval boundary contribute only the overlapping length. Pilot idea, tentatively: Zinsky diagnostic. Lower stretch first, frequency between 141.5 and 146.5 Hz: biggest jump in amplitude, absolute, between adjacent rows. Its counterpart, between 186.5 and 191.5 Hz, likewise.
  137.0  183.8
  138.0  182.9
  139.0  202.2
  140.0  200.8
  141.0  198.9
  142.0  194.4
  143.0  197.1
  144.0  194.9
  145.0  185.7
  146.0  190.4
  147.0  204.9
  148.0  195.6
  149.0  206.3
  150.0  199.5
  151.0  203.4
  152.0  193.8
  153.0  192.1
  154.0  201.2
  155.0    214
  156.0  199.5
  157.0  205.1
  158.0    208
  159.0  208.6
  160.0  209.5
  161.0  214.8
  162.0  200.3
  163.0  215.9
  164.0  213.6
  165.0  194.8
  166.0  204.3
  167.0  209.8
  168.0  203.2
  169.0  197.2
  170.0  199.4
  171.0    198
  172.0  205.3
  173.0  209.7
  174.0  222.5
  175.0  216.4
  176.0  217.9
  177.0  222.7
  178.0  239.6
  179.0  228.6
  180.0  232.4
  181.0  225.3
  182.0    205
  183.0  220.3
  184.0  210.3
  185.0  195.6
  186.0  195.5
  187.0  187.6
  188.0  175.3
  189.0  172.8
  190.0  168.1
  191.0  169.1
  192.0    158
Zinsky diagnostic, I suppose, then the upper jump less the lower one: 3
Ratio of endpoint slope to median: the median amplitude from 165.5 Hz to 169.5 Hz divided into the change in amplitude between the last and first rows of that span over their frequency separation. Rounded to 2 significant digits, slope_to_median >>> -0.012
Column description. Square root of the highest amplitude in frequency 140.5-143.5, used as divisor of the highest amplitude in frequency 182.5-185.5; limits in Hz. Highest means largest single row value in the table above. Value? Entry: 15.6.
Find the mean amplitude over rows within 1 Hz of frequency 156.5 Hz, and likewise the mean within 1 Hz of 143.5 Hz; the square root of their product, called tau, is 199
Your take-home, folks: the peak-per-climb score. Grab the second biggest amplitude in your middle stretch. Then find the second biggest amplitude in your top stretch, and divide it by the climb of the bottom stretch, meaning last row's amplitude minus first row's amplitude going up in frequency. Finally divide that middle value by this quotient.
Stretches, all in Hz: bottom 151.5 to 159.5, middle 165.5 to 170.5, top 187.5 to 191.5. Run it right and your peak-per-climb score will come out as 17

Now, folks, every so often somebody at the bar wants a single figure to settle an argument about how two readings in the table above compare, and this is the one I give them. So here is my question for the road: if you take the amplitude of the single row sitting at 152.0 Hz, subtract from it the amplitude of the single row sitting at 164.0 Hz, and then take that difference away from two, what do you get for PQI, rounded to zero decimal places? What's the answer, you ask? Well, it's 22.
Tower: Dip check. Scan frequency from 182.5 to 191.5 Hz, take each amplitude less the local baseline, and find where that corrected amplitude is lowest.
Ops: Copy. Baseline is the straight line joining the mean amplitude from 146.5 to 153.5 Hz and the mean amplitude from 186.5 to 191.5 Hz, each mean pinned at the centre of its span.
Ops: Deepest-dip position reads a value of 190.0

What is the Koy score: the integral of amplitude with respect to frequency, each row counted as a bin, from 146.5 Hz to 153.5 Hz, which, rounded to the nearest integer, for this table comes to 1396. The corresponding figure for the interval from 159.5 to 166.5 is 1453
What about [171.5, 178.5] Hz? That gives 1534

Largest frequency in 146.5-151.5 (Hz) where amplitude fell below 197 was 148.0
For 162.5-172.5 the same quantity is 165.0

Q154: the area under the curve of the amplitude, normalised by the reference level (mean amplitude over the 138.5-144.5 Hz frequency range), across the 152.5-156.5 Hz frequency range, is 4.07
